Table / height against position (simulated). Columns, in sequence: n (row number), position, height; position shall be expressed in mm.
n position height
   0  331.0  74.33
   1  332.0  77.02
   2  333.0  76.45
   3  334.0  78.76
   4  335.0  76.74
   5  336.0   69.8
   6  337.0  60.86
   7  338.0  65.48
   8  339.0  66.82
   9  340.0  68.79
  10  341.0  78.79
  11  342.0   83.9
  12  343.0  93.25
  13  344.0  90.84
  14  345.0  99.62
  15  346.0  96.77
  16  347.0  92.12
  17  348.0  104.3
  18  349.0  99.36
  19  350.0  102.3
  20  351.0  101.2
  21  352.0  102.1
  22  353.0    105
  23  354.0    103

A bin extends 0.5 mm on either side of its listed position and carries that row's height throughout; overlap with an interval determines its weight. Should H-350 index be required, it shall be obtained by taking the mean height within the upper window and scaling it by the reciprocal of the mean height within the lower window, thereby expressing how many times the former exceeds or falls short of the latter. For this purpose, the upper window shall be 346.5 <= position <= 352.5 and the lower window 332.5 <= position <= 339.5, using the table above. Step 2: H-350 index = 1.42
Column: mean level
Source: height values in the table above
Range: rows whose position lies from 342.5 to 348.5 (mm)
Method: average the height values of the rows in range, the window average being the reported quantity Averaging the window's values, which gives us 96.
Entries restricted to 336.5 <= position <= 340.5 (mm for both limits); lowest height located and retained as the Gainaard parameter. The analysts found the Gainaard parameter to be 60.86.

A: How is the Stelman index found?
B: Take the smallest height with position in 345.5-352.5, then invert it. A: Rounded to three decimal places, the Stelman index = 0.011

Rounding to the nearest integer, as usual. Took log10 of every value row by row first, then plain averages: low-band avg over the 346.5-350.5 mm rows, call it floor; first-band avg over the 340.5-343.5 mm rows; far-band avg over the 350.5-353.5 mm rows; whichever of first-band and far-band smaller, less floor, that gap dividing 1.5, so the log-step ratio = -22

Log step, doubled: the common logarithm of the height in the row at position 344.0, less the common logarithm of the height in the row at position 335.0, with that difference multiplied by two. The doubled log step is 0.15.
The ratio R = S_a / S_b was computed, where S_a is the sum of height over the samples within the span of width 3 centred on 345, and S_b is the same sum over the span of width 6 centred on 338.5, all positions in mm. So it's 0.7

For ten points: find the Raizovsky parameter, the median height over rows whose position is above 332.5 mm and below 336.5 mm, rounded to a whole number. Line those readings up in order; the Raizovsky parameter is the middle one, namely 77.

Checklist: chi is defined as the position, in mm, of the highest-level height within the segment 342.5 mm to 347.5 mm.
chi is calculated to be 345.0 mm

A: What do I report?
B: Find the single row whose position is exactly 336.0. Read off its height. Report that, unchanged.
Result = 69.8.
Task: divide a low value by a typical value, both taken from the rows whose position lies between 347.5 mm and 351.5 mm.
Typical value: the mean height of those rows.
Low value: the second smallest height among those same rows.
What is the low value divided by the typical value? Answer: 0.994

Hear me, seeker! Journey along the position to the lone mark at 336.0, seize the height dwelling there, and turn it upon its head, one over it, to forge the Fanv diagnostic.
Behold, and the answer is 0.0143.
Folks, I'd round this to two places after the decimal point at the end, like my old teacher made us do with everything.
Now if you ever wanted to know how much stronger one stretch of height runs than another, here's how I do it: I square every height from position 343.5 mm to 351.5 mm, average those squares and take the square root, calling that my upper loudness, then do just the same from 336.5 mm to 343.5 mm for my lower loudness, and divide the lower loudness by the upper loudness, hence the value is 0.76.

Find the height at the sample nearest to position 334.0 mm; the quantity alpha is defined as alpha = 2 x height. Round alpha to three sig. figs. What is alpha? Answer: 158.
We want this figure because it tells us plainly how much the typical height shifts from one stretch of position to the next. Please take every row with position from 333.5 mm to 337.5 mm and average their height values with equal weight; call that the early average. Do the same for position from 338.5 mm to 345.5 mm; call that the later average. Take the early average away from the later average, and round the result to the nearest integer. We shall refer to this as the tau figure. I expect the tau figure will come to 12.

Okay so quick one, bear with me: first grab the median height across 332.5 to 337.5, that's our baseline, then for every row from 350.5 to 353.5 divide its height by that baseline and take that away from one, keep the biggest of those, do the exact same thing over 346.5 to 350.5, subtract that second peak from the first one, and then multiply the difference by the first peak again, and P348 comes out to 0.038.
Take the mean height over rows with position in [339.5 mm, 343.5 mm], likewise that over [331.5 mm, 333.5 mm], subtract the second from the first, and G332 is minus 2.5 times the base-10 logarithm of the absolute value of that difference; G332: -1.6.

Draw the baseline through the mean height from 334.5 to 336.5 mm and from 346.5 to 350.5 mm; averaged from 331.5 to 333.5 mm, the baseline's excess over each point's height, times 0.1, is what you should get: -1.0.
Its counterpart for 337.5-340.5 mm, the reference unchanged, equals 1.3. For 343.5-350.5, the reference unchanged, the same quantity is -0.1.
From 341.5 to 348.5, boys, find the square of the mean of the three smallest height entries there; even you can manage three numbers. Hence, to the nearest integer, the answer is 7913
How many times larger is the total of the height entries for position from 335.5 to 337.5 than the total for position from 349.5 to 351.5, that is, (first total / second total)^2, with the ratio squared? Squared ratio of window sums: 0.41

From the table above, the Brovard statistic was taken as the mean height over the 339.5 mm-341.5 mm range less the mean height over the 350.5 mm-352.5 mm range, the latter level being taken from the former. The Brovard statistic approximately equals -28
